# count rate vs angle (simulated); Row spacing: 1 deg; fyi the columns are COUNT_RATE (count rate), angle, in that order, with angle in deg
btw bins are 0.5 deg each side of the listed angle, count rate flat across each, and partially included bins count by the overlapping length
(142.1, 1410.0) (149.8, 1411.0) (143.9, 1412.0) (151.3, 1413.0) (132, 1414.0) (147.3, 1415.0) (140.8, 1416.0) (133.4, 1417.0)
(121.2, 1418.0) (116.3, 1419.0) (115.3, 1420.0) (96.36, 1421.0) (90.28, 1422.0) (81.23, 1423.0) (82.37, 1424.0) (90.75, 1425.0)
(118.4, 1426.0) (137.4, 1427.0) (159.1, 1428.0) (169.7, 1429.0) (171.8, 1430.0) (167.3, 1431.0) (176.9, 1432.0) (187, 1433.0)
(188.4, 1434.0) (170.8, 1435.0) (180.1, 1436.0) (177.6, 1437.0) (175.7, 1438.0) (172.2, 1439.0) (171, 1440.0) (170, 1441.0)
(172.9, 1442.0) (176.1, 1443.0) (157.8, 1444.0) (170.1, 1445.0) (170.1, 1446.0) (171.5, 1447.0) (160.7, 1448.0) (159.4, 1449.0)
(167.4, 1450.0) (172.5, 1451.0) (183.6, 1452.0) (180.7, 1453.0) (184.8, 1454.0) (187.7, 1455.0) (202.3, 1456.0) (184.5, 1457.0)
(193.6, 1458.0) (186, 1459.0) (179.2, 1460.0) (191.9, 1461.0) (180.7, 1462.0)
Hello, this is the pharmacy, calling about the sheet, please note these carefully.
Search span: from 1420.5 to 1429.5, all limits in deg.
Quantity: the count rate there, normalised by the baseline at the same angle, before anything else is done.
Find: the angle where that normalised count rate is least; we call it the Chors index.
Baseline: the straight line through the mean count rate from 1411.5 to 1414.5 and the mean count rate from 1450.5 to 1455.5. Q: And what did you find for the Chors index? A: 1423.0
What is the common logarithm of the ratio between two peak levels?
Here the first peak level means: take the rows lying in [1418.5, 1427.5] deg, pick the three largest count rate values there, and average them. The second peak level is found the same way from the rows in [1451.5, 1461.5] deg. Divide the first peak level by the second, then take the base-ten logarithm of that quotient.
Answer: -0.20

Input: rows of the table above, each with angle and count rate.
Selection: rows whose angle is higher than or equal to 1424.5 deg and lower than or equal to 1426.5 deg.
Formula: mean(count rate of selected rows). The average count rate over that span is 105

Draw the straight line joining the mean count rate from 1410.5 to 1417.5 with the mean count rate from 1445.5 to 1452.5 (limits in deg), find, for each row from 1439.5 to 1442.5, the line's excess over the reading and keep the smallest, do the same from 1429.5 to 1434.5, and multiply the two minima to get 272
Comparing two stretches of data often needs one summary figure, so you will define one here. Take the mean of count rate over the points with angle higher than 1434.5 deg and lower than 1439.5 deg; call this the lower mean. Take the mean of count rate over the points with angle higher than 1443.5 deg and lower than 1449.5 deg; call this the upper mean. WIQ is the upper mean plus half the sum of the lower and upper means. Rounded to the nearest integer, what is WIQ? 335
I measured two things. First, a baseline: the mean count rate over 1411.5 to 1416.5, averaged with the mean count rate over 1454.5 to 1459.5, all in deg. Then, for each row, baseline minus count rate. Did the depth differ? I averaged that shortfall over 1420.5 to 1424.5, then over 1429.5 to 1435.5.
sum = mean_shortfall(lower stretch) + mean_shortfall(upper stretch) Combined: 69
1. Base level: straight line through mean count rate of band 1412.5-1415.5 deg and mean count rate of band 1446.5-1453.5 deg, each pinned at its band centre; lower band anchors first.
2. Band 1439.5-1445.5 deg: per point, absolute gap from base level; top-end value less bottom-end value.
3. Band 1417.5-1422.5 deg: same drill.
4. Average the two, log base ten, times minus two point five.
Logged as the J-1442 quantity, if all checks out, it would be -2.9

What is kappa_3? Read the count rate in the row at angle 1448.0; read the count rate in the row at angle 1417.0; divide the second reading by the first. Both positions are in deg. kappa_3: 0.83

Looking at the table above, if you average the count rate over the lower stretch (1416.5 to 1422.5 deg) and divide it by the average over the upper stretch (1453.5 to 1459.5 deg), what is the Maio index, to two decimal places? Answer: 0.59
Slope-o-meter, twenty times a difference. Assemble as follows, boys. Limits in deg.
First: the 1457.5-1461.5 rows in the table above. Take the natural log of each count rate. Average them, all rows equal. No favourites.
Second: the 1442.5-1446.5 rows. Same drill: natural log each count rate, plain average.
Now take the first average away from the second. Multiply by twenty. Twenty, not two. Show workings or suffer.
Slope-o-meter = -2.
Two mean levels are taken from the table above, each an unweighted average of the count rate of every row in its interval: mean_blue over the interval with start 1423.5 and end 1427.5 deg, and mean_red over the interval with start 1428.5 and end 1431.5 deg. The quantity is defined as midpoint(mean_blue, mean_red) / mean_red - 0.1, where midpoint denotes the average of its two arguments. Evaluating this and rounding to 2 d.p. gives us 0.72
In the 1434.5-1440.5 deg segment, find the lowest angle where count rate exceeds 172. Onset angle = 1436.0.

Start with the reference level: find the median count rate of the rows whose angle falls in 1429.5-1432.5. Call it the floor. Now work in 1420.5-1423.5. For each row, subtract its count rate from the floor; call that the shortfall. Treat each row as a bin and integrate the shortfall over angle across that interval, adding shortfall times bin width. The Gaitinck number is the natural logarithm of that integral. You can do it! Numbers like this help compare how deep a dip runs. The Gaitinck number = 5.5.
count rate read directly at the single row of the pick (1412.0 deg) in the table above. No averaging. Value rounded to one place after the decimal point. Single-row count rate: 143.9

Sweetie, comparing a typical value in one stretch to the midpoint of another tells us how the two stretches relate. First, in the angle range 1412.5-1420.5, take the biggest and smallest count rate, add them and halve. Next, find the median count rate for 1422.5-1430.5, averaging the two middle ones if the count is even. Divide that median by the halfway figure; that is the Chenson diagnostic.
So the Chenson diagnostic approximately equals 1.0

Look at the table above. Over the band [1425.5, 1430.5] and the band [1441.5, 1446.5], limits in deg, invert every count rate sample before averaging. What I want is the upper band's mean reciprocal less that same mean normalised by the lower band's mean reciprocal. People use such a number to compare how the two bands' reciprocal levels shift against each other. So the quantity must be -0.9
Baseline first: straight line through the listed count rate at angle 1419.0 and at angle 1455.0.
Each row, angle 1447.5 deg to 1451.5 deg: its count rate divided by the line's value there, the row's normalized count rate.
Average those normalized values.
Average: 0.93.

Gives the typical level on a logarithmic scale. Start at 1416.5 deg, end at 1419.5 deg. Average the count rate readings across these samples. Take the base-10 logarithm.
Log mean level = 2.09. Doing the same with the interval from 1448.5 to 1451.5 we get 2.22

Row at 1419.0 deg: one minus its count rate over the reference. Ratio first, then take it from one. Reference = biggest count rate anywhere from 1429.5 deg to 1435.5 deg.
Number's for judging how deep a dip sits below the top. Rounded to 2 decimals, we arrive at 0.38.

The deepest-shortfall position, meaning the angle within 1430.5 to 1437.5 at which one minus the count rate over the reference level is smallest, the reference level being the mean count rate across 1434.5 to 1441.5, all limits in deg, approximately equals 1434.0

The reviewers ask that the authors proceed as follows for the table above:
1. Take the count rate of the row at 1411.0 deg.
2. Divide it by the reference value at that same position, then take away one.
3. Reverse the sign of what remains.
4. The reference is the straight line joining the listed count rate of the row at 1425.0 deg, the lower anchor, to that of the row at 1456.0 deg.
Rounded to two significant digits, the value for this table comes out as -2.7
